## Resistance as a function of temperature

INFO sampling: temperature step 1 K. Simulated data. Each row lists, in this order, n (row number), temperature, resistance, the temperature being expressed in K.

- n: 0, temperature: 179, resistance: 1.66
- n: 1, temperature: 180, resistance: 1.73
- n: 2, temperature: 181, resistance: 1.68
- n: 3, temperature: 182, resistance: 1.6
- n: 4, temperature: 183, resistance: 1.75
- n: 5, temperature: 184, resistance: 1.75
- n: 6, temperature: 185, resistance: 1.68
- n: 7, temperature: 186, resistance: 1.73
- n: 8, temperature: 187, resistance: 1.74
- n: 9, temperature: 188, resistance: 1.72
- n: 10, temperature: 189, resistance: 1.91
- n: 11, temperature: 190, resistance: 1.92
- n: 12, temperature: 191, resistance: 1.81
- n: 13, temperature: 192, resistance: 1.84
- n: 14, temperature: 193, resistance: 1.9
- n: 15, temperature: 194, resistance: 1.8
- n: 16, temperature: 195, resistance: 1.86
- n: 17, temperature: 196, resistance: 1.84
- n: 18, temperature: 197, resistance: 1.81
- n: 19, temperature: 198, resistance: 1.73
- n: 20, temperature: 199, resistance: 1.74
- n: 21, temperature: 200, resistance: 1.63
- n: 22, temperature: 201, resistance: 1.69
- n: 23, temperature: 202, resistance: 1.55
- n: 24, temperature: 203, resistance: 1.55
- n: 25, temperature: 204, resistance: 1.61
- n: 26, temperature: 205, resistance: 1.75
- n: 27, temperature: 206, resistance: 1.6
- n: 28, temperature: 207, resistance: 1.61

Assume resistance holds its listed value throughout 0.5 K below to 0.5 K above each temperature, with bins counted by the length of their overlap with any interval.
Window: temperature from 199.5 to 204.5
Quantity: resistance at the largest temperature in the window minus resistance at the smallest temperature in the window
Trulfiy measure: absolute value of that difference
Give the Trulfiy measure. 0.02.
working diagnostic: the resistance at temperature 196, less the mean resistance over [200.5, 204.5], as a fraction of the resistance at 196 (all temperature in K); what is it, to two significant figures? 0.13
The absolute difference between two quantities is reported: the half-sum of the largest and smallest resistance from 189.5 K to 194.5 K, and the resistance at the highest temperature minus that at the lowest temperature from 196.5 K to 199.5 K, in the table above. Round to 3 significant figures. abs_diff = 1.93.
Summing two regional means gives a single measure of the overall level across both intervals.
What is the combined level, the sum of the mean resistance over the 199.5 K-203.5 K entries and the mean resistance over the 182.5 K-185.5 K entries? 3.33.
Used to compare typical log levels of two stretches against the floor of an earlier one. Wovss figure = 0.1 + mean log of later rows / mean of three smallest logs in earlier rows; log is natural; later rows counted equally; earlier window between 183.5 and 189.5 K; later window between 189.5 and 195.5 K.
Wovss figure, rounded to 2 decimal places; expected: 1.25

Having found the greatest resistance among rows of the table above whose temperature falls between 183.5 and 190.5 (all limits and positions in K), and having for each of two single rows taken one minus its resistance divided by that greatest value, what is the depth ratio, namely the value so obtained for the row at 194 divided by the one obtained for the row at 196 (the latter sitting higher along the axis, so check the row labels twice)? 1.5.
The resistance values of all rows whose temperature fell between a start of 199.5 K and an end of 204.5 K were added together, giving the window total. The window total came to 8.0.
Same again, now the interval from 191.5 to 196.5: 9.2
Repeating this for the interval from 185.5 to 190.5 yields 9.0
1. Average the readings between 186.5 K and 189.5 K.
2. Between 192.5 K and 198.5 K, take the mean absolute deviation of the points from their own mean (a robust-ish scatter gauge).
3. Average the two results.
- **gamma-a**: 0.917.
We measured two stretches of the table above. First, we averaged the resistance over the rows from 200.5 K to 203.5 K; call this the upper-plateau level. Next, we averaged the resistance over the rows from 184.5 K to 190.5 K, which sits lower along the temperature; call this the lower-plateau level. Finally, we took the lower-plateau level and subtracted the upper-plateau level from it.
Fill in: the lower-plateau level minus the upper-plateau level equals 0.19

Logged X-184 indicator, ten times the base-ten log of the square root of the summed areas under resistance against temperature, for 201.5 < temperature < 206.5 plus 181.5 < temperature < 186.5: 6.10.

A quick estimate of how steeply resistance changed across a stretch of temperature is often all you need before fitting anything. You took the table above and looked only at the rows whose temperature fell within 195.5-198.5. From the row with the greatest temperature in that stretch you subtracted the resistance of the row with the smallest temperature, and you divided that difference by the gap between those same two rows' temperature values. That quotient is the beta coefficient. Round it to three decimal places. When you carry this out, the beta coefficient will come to -0.055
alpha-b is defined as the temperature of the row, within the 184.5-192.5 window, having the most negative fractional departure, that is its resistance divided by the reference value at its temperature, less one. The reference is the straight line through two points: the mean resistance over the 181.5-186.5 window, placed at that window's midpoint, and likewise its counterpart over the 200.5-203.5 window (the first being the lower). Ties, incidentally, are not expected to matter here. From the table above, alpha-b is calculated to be 185 K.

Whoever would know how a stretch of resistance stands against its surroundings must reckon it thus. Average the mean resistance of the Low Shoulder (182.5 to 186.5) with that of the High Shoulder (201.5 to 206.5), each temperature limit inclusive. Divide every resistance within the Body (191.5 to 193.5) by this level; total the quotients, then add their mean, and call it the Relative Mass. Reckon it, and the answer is 3.36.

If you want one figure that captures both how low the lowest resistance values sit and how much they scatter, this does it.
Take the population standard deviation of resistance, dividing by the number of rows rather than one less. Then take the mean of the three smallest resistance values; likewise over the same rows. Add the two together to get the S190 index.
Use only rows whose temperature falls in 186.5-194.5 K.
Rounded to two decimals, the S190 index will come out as 1.82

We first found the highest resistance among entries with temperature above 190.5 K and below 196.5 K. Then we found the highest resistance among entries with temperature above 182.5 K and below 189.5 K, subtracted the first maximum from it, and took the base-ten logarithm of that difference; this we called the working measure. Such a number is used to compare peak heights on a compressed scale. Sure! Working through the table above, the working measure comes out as -2.00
